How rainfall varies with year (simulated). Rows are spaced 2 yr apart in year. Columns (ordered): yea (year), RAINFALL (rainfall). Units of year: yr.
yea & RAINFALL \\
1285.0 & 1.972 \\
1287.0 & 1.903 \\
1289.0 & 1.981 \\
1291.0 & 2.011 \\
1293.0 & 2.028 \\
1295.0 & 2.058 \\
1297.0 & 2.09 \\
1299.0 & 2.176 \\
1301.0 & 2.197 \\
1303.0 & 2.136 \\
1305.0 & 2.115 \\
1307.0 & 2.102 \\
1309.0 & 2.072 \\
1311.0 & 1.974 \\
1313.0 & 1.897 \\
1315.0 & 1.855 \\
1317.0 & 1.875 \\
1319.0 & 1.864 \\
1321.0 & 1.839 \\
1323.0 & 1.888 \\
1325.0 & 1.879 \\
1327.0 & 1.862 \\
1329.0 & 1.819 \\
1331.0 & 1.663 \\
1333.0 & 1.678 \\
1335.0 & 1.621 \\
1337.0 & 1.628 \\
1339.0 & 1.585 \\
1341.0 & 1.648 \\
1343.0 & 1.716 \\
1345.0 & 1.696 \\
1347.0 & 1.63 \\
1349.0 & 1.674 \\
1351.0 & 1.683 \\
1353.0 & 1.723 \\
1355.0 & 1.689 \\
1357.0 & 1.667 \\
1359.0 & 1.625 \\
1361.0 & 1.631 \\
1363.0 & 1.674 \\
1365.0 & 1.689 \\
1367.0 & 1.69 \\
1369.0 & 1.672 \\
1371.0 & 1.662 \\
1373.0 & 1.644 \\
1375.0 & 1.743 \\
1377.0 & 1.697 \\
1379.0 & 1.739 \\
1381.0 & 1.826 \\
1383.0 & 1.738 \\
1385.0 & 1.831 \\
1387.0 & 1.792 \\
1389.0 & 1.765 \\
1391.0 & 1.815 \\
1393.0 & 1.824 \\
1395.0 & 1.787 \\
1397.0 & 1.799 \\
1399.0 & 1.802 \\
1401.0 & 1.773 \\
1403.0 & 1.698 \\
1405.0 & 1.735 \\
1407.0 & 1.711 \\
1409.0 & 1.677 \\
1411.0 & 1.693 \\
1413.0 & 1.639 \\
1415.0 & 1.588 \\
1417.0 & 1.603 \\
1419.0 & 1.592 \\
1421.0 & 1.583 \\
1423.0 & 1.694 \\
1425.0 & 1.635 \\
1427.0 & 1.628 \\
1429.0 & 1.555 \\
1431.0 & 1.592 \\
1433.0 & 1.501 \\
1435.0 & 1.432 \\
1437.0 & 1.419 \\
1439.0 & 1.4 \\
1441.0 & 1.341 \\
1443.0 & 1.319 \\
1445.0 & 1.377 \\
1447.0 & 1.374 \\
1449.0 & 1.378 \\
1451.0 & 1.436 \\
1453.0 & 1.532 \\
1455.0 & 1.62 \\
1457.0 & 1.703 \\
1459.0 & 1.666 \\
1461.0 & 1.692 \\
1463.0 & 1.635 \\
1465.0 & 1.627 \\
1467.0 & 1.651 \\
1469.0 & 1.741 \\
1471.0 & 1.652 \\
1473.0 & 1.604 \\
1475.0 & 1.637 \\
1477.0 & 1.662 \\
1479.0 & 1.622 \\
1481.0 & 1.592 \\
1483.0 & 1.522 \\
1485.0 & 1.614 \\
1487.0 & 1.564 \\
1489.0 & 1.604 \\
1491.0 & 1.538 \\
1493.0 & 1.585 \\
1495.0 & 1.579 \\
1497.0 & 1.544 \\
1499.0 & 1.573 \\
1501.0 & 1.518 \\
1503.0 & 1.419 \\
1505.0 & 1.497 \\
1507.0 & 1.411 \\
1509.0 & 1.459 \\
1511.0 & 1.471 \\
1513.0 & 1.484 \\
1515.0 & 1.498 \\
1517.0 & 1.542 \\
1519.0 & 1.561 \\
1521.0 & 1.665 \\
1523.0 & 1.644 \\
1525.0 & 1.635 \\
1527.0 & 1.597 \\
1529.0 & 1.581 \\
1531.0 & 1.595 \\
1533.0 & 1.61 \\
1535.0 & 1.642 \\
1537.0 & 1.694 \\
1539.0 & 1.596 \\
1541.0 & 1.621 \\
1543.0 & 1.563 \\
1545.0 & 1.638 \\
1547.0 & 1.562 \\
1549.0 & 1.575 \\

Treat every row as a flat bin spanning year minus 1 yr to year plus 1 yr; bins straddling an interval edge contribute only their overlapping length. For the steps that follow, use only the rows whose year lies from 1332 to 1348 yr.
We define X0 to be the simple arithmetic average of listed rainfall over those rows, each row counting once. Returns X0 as 1.65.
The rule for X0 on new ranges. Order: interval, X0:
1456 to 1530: 1.58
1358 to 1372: 1.66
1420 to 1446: 1.50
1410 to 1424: 1.63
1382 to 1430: 1.71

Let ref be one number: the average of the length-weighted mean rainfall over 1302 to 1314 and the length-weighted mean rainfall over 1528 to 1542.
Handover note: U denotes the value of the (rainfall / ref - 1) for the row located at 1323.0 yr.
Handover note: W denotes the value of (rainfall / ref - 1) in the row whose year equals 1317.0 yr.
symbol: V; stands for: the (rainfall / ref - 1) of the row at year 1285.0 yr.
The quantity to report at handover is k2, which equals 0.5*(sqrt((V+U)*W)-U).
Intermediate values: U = 0.03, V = 0.07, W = 0.02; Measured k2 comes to 0.01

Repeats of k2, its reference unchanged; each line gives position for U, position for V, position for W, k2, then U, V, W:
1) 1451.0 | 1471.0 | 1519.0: 0.22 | -0.22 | -0.10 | -0.15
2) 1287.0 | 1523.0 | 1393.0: -0.01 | 0.04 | -0.10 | -0.01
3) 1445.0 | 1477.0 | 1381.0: 0.14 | -0.25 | -0.09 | 0.00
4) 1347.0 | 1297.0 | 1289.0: 0.08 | -0.11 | 0.14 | 0.08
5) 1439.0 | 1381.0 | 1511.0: 0.23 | -0.24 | 0.00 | -0.20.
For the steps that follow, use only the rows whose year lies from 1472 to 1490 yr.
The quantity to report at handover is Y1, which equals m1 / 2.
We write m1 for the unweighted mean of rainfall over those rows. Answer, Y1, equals 0.80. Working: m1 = 1.60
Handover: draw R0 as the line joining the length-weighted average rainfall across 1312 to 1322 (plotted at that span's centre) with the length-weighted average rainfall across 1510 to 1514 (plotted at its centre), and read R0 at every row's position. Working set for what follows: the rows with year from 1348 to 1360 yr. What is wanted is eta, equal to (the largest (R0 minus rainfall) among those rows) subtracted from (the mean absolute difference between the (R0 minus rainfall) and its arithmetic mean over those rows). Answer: -0.14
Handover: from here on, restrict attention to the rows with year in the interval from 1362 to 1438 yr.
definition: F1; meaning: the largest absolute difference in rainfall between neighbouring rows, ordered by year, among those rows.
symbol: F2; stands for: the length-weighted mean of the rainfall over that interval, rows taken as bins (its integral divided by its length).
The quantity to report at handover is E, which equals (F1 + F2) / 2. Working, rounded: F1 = 0.111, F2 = 1.68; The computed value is 0.90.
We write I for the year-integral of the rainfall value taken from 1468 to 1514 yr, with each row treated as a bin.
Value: 72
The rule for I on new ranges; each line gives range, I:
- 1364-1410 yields 80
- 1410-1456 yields 70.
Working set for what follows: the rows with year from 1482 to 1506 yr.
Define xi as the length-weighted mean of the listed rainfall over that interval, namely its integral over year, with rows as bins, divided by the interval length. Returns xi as 1.55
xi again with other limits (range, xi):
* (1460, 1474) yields 1.66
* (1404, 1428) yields 1.65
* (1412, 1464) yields 1.54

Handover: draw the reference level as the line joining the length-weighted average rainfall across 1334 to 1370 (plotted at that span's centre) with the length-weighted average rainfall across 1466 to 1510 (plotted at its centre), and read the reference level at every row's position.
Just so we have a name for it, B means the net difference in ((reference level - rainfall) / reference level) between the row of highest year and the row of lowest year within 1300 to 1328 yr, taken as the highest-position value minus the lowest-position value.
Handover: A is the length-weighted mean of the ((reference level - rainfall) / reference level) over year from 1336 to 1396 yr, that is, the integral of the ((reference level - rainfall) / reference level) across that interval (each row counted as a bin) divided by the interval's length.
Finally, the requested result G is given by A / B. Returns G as -0.2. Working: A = -0.032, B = 0.19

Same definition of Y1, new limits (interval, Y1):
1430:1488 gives 0.77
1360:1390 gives 0.86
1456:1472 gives 0.84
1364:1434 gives 0.85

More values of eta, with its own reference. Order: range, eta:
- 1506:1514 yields -0.05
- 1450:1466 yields -0.09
